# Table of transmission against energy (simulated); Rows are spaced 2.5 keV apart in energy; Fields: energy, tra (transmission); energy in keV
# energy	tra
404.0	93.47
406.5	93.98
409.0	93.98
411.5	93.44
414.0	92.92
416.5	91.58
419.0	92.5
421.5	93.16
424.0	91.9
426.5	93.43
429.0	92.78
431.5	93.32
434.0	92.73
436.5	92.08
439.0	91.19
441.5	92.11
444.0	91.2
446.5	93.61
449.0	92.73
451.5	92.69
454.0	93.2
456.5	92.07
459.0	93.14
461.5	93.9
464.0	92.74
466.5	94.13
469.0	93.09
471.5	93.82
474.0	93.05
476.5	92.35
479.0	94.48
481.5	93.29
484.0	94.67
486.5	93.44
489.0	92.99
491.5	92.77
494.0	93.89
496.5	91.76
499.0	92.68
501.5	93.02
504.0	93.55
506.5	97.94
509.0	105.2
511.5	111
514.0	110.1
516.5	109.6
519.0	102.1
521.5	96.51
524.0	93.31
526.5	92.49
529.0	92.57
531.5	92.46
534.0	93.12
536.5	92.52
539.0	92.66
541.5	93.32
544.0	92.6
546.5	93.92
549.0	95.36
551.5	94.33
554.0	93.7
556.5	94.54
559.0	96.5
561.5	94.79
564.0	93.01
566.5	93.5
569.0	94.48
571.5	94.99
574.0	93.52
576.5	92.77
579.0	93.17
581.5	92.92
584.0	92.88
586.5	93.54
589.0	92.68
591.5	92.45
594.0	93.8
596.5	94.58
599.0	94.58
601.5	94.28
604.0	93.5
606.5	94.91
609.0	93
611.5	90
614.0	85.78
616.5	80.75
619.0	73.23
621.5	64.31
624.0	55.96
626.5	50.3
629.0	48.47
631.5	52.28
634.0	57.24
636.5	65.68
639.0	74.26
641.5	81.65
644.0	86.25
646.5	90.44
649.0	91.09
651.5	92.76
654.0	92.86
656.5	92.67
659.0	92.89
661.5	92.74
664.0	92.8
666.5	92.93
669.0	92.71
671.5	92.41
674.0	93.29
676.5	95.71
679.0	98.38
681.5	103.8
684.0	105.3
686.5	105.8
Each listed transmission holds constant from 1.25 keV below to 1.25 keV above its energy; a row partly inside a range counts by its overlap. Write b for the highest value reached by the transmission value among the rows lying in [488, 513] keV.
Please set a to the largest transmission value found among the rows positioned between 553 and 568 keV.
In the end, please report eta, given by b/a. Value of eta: 1.2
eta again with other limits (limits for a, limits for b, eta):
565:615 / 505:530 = 1.2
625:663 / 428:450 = 1.0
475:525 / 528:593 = 0.9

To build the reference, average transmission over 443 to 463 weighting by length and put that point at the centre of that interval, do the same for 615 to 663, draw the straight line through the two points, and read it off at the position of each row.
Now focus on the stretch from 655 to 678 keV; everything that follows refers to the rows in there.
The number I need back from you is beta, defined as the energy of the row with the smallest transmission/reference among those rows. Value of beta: 656.5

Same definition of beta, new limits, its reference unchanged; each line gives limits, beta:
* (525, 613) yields 526.5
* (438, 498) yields 439.0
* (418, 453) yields 424.0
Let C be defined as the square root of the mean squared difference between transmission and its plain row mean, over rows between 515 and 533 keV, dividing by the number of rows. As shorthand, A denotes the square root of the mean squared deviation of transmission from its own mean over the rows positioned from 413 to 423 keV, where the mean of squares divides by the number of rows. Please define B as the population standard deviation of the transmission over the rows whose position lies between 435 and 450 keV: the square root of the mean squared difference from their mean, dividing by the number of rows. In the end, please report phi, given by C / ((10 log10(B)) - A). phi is -4.59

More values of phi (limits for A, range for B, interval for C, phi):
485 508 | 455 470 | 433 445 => -0.18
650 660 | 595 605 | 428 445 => -0.21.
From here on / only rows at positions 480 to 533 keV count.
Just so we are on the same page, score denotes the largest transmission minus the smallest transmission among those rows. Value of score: 19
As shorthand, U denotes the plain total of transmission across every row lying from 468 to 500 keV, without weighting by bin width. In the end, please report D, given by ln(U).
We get 7.10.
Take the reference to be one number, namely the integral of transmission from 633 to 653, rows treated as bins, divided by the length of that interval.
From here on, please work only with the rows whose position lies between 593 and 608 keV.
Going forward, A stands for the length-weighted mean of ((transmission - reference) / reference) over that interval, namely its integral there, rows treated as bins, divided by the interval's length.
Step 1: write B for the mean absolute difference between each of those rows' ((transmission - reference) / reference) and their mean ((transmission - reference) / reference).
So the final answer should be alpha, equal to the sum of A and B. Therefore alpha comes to 0.178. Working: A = 0.173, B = 0.005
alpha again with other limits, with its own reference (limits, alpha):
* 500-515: 0.350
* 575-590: 0.160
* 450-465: 0.162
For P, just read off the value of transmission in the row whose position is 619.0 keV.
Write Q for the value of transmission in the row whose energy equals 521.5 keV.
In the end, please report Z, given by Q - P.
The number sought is 23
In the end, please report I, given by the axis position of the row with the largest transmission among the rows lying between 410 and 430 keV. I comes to 411.5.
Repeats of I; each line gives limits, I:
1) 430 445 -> 431.5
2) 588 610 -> 606.5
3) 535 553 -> 549.0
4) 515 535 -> 516.5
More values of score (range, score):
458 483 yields 2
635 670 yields 27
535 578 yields 4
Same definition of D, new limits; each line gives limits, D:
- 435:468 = 7.09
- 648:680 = 7.10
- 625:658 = 6.88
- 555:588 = 7.11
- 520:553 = 7.10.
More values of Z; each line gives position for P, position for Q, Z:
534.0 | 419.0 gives -1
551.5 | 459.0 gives -1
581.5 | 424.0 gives -1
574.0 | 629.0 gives -45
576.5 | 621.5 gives -28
